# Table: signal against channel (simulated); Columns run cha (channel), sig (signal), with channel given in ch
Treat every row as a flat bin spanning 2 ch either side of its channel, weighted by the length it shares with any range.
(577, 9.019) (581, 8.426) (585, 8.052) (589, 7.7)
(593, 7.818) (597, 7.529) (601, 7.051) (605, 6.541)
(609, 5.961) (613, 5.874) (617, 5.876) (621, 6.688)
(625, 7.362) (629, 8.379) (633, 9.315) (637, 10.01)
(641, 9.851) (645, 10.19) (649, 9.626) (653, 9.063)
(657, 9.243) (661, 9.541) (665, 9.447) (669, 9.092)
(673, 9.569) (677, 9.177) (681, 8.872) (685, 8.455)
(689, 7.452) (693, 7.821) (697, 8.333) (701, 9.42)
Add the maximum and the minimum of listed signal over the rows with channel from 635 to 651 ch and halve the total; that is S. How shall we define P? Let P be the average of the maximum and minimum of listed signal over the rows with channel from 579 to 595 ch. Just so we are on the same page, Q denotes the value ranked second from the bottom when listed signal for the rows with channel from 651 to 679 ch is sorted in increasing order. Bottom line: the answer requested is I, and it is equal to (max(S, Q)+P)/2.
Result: 9.0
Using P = 8.06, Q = 9.092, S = 9.9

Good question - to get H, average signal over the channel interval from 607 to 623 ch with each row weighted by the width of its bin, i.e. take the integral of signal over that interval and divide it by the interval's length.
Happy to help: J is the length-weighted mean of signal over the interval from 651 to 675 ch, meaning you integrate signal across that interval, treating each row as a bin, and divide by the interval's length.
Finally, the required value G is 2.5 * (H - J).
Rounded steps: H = 6.1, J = 9.3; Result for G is -8.1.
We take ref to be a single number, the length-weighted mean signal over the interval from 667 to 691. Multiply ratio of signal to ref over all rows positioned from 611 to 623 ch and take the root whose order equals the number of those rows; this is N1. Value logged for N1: 0.70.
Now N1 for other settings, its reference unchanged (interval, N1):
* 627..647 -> 1.09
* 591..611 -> 0.79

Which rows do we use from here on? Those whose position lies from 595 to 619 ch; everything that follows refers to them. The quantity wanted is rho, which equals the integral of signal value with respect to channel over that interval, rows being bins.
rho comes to 155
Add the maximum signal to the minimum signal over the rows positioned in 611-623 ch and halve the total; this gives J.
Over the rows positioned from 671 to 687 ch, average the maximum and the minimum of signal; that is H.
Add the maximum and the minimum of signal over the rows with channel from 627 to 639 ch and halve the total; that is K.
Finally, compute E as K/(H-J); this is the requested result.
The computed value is 3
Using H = 9.0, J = 6.3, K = 9.2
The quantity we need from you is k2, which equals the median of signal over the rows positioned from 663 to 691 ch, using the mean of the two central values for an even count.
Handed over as 9.09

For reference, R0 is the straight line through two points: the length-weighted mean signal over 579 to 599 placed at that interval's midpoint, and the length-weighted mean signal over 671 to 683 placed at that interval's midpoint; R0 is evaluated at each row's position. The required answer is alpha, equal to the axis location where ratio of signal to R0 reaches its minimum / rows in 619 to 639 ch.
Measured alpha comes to 621 ch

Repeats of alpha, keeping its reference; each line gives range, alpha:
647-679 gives 677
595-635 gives 617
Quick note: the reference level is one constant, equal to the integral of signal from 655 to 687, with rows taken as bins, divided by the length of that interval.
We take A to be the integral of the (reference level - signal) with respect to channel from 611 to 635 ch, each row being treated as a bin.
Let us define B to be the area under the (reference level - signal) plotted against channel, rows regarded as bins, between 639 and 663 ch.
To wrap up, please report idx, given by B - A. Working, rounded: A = 46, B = -10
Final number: -56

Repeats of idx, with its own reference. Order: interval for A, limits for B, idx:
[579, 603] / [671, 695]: -19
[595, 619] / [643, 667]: -73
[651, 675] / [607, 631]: 63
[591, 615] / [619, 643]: -43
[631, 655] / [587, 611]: 62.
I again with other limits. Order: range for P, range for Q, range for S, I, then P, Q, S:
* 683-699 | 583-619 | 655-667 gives 8.7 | 7.95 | 5.876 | 9.4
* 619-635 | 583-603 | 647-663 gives 8.7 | 8.00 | 7.529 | 9.3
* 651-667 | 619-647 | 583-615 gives 8.3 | 9.30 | 7.362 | 7.0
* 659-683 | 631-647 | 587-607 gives 9.5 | 9.22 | 9.851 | 7.2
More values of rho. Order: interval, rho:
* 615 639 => 191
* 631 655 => 232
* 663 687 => 218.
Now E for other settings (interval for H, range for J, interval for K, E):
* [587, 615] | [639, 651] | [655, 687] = -3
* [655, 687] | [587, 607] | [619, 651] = 5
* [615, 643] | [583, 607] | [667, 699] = 13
